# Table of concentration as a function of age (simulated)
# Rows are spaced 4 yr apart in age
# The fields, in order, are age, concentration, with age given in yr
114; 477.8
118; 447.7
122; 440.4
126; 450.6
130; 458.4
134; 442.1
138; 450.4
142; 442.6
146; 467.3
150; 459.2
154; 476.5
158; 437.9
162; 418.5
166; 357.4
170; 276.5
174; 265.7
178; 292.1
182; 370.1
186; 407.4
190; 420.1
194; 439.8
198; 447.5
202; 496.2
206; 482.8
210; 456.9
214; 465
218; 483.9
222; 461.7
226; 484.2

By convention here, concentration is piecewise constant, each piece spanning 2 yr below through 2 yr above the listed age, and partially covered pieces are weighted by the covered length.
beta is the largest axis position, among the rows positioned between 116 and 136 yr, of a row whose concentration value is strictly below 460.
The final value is 134 yr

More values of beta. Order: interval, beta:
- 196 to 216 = 210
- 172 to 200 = 198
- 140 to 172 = 170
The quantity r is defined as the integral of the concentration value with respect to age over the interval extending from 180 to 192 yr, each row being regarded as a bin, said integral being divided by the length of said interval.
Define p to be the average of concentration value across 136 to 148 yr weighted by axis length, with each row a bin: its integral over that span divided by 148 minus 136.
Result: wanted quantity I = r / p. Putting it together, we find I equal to 0.88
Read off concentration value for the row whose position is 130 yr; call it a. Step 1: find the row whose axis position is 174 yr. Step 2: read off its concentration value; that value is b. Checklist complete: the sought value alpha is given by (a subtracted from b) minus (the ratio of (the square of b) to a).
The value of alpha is -347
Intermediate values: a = 458.4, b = 265.7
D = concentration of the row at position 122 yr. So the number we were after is 440.4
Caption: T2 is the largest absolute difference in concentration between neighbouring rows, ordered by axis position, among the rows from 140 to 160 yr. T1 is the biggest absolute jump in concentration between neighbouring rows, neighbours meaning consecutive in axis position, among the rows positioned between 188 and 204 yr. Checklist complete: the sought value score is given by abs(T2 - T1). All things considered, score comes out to 10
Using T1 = 49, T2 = 39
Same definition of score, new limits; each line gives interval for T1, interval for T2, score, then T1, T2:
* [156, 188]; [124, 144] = 65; 81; 16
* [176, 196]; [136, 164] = 39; 78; 39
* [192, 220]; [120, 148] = 24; 49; 25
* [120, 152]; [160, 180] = 56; 25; 81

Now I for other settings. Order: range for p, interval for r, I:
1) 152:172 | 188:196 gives 1.09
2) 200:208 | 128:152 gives 0.93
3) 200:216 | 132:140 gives 0.94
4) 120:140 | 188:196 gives 0.96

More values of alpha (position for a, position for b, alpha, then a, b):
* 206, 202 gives -497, 482.8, 496.2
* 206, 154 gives -477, 482.8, 476.5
